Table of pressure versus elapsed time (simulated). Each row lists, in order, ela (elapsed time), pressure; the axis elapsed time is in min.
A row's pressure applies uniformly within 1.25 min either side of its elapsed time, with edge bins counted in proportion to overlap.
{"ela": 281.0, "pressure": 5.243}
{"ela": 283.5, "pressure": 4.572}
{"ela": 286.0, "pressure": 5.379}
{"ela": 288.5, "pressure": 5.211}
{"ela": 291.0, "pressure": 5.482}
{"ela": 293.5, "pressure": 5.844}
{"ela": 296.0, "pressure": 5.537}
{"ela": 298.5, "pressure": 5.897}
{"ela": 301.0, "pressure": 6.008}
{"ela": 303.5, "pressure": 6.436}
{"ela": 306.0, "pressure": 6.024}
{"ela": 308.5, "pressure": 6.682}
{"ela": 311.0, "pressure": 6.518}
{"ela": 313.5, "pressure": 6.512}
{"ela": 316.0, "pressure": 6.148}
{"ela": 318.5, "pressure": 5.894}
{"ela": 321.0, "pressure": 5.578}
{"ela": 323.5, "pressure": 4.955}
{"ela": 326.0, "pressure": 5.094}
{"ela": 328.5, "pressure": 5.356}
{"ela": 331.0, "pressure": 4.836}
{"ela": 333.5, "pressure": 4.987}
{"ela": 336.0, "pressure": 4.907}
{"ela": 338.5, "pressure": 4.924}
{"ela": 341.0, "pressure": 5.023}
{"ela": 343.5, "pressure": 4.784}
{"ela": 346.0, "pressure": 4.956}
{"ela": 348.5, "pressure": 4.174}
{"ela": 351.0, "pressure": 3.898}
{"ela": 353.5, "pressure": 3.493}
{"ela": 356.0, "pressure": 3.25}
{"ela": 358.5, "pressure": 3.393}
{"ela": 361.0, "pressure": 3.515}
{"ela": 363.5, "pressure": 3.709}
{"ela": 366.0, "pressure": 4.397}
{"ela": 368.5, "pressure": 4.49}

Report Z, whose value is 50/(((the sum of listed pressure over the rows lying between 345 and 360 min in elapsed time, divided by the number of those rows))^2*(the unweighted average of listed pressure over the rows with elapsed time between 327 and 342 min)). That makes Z 0.67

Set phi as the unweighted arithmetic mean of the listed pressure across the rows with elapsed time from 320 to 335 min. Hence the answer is 5.1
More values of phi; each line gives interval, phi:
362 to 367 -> 4.1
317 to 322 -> 5.7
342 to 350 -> 4.6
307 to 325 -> 6.0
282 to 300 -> 5.4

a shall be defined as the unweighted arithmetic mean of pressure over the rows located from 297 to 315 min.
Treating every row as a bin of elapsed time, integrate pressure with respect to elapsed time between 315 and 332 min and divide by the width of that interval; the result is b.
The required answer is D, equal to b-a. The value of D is -0.9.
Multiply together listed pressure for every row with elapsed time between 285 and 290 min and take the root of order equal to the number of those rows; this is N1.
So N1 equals 5.29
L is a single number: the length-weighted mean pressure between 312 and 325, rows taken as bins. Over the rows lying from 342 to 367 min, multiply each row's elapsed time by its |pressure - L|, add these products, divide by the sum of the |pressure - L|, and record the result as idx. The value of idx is 355.9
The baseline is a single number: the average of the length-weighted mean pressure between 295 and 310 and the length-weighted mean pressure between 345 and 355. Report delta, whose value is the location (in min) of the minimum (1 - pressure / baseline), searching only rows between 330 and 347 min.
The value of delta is 341.0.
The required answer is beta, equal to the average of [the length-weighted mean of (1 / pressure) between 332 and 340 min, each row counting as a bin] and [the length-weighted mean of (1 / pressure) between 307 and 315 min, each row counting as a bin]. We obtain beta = 0.178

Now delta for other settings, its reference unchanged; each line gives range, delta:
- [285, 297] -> 293.5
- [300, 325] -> 308.5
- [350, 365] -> 351.0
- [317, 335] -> 318.5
